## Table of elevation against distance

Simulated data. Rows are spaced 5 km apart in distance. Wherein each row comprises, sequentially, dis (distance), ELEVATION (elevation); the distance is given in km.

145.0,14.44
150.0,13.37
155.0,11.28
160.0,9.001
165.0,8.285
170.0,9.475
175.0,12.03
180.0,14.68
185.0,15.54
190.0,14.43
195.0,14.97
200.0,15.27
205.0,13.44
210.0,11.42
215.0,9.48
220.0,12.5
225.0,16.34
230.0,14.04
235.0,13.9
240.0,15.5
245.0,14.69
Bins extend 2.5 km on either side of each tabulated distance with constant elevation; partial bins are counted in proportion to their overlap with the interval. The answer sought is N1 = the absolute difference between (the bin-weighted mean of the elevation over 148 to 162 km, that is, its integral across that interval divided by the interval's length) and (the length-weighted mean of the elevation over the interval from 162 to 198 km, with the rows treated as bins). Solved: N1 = 1.5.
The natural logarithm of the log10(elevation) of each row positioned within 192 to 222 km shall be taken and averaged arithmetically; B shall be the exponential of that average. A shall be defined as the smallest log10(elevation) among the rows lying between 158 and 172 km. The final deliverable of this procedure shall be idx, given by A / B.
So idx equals 0.83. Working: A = 0.92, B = 1.10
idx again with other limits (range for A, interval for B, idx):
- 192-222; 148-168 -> 0.97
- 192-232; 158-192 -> 0.92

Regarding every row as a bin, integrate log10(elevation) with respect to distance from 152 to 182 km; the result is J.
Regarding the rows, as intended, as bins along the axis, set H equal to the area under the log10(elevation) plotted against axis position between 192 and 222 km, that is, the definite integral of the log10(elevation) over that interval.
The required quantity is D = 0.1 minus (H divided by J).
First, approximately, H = 33.1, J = 30.7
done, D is -0.978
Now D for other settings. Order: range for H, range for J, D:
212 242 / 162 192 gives -0.944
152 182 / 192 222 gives -0.827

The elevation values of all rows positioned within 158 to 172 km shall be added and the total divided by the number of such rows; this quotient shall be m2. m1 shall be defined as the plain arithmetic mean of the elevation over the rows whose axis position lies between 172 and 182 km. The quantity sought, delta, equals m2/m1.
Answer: 0.67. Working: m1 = 13.4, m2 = 8.9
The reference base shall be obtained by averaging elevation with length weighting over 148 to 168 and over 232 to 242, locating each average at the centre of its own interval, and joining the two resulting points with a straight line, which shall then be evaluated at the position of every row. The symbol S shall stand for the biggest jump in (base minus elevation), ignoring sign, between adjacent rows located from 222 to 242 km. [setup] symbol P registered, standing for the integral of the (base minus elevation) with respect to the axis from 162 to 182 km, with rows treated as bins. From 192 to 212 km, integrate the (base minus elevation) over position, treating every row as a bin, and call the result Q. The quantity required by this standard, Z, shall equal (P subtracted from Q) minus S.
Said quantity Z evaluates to -28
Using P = 3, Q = -22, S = 2.6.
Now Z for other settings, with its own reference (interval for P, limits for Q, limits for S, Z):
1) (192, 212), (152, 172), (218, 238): 38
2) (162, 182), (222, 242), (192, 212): -16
